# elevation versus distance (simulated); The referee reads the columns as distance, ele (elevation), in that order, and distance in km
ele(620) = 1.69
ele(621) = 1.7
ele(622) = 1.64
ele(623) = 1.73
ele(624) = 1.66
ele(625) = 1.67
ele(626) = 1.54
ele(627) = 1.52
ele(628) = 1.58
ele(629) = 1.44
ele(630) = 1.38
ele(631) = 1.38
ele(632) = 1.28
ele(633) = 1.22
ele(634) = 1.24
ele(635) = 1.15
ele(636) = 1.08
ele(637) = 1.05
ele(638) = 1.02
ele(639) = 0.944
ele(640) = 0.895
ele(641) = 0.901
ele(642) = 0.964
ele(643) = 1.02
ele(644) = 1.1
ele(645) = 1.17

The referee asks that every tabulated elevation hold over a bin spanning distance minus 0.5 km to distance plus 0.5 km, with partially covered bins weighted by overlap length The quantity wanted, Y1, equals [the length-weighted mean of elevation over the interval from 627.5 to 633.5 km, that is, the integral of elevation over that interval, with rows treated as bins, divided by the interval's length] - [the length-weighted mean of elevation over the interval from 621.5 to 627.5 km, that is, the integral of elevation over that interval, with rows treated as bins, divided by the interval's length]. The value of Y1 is -0.25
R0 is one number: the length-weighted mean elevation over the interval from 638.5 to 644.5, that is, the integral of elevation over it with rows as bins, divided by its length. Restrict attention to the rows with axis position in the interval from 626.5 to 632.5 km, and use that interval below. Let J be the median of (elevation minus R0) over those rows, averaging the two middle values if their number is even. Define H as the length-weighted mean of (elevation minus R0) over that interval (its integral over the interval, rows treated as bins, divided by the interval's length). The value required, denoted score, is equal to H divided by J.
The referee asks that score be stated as 1.05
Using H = 0.5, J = 0.44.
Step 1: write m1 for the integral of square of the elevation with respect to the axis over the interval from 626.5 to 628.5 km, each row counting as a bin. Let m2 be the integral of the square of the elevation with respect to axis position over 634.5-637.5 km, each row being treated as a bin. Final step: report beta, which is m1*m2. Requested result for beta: 17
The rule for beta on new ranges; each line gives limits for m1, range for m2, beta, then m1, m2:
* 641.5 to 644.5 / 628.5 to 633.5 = 29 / 3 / 9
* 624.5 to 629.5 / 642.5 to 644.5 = 27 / 12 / 2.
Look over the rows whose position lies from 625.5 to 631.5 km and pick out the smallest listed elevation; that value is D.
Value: 1.38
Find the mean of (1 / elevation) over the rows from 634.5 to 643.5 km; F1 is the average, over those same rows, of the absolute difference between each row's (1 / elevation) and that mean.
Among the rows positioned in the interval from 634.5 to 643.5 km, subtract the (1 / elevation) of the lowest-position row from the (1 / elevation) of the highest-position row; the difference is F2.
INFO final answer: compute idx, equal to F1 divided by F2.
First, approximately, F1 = 0.069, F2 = 0.111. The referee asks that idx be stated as 0.62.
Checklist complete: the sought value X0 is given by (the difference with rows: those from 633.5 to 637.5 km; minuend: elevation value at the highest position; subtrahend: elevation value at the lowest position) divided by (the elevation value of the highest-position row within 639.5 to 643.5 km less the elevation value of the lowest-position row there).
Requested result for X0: -1.5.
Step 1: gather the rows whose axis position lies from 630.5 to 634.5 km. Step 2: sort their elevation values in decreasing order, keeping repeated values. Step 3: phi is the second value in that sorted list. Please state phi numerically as 1.28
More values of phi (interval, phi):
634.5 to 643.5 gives 1.08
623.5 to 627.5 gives 1.66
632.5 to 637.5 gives 1.22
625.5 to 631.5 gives 1.54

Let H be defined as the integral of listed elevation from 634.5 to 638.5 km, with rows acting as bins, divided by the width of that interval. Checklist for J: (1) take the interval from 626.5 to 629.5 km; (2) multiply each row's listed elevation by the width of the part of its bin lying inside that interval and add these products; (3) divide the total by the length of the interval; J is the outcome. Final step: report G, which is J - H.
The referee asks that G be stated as 0.4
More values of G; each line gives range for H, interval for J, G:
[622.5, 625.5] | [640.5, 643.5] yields -0.7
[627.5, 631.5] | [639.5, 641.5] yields -0.5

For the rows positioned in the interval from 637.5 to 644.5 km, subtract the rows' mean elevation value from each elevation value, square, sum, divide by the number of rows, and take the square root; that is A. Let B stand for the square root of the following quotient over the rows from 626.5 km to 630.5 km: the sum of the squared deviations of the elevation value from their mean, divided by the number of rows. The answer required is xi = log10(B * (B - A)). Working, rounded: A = 0.068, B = 0.076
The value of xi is -3.2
